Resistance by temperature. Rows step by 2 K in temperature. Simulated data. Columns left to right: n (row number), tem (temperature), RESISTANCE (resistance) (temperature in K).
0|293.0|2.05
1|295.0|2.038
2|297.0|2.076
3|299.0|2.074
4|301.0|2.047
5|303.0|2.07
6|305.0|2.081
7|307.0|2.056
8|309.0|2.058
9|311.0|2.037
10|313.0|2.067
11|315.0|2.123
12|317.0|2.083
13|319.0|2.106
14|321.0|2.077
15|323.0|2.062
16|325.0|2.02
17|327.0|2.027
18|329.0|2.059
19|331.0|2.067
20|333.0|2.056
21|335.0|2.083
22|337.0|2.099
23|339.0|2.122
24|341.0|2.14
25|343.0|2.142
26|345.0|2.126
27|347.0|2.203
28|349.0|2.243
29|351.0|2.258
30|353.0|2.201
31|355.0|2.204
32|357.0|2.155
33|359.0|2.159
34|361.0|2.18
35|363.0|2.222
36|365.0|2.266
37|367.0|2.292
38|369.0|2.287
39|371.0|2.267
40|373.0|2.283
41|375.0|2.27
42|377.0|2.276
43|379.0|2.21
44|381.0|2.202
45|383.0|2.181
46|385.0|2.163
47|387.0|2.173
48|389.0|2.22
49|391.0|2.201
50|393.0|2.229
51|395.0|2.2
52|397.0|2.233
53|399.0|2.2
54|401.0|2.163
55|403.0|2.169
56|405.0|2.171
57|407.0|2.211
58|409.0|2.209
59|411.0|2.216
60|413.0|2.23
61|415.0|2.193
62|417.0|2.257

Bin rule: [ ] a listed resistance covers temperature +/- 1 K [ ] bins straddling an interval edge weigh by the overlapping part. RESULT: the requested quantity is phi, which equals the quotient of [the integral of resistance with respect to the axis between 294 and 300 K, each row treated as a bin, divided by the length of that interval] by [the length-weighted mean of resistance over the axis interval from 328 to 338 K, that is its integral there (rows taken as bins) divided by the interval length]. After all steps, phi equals 1.00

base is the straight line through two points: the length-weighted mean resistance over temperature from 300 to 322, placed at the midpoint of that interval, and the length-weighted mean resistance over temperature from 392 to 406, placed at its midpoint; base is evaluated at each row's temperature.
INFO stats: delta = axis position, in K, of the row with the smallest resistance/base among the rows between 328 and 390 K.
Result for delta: 333.0 K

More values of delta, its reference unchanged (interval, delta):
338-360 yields 345.0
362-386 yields 385.0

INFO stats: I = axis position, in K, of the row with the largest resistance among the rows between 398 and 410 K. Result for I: 407.0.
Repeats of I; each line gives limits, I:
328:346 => 343.0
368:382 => 369.0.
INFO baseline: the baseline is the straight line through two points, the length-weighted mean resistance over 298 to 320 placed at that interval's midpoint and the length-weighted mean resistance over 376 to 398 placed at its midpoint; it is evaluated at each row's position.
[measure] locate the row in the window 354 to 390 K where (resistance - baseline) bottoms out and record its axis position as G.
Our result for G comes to 385.0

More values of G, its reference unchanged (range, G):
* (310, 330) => 325.0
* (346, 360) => 357.0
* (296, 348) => 325.0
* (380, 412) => 401.0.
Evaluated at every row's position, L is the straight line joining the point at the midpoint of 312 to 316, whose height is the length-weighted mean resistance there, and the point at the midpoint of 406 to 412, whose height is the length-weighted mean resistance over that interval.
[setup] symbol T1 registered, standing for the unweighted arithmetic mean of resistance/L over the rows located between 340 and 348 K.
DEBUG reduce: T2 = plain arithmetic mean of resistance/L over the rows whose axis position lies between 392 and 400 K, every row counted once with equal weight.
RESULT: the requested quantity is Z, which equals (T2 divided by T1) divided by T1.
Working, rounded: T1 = 1.01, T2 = 1.01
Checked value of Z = 0.990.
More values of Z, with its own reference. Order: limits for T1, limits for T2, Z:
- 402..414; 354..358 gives 1.024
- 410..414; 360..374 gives 1.038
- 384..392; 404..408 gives 0.989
